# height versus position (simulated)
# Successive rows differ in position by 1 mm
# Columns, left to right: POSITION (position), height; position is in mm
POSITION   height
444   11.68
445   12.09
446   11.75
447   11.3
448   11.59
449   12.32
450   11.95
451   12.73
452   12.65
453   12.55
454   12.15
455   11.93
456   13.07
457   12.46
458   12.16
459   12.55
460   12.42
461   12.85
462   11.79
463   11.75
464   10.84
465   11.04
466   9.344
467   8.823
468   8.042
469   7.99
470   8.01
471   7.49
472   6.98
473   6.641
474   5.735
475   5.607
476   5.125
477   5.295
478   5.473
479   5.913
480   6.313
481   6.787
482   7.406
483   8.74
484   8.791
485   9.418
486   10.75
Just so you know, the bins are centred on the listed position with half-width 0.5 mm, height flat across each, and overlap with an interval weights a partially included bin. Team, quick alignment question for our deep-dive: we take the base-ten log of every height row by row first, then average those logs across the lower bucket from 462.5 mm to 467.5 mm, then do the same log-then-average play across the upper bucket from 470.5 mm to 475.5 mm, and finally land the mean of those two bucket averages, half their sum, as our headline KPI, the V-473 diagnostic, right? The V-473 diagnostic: 0.91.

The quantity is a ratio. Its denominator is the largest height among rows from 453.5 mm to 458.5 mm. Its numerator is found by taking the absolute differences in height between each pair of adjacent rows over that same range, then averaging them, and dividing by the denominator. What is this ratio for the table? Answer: 0.043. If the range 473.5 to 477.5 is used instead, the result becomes 0.045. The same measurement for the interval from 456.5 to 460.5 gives 0.022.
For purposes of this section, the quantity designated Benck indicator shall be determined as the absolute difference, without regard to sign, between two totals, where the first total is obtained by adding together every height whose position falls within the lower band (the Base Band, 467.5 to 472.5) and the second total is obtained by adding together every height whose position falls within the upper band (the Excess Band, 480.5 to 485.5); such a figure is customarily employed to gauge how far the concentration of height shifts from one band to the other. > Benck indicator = 2.6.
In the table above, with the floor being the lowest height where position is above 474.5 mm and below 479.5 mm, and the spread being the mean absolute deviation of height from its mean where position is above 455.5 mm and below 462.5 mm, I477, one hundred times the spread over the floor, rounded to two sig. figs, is 5.9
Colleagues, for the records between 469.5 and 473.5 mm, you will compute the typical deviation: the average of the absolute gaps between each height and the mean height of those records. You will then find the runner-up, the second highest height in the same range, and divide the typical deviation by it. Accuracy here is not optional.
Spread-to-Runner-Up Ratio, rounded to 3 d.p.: 0.063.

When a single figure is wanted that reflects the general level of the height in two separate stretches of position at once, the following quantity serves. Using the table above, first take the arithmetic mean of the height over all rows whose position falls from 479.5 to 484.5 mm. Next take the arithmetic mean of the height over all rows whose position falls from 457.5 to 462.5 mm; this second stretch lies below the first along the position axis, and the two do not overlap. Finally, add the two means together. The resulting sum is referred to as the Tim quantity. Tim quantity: 20.0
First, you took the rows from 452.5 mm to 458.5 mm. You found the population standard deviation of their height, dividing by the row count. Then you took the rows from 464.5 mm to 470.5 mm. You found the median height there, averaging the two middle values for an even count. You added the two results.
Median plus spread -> 9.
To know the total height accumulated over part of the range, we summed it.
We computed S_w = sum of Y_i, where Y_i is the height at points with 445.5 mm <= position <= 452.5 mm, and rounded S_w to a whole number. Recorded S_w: 84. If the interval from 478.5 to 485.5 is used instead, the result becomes 53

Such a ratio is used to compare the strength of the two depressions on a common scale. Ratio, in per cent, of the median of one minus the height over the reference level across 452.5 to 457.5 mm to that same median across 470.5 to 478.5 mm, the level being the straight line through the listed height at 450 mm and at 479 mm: -80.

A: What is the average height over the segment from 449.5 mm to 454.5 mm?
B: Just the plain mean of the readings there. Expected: 12.4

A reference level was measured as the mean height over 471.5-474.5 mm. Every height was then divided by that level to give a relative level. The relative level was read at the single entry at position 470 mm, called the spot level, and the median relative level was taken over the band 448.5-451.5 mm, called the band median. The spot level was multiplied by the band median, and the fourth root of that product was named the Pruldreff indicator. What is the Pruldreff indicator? 1.24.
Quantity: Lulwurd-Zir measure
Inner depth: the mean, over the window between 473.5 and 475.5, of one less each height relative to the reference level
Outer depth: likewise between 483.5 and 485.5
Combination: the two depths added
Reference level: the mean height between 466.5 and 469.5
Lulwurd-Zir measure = 0.2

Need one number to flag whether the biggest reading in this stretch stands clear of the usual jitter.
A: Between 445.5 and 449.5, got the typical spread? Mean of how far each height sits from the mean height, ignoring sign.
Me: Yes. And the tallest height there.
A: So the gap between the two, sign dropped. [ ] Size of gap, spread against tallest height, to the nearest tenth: 12.0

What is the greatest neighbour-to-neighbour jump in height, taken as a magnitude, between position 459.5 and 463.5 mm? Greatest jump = 1.1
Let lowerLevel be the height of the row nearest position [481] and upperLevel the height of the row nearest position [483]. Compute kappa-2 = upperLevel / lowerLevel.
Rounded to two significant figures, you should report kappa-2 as 1.3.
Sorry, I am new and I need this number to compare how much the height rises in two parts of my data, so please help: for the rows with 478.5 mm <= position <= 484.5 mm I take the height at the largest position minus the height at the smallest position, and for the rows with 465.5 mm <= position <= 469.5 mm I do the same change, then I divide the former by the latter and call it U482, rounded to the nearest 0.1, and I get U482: -2.1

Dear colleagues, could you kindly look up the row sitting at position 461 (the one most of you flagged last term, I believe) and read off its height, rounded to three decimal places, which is 12.850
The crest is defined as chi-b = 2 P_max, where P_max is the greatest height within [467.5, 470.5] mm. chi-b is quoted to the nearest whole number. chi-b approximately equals 16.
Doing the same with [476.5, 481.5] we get 14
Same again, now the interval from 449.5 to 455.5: 25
